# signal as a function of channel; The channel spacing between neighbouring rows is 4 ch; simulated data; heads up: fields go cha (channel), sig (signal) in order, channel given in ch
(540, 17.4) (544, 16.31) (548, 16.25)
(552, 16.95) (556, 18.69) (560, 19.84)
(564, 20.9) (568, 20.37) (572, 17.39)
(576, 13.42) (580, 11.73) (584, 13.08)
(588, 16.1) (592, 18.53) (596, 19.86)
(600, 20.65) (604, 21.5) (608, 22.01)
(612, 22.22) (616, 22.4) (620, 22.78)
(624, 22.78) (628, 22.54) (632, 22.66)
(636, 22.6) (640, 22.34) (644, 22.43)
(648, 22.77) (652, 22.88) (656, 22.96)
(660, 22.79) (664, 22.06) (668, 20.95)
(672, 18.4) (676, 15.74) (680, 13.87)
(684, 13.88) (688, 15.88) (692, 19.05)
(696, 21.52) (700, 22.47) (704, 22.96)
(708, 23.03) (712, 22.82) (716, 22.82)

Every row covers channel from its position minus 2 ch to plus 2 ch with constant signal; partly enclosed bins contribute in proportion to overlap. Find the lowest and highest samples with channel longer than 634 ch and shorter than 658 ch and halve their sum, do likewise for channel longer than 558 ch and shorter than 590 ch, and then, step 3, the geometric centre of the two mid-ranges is 19.2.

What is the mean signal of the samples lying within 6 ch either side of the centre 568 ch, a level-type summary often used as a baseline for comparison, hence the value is 20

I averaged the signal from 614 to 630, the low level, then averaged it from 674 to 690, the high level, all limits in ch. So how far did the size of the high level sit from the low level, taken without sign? 8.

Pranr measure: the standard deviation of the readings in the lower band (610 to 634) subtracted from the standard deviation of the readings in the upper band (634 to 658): 0.0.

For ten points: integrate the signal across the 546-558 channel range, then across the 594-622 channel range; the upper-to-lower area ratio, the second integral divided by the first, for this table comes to 2.92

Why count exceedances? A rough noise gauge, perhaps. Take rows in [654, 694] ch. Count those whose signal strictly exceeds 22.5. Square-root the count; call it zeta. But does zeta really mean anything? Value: 1.4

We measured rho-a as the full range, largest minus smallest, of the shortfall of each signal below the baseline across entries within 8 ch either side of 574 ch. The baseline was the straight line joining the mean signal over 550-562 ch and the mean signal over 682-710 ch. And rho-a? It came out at 8.8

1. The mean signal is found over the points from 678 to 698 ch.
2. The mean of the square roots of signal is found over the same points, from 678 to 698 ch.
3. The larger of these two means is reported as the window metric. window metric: 17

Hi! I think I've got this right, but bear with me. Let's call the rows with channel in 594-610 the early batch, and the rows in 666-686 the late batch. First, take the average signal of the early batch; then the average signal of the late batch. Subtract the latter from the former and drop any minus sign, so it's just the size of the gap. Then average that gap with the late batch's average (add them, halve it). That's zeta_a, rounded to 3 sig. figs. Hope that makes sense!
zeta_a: 10.5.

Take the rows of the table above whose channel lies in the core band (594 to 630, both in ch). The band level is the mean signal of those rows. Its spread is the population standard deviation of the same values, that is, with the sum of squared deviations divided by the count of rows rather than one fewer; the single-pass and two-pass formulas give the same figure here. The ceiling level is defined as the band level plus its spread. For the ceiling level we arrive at 23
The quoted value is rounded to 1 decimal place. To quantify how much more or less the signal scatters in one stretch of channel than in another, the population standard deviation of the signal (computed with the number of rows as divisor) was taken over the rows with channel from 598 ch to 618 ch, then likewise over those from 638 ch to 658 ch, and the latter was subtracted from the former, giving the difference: 0.4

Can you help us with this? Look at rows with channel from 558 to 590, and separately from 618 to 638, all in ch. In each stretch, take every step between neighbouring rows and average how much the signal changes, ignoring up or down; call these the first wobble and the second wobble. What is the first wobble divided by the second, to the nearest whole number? 20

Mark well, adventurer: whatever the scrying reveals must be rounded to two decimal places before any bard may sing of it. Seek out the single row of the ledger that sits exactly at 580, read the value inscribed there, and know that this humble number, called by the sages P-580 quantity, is 11.73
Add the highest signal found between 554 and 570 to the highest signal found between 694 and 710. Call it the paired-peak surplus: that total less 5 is 38.9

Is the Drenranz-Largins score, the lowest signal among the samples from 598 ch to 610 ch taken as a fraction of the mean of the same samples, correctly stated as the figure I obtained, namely 0.966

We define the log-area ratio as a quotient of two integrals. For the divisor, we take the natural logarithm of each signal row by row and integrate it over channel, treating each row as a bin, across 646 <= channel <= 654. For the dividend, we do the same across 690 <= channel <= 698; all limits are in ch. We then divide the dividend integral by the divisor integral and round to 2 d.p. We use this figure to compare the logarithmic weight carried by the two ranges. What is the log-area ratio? 0.96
